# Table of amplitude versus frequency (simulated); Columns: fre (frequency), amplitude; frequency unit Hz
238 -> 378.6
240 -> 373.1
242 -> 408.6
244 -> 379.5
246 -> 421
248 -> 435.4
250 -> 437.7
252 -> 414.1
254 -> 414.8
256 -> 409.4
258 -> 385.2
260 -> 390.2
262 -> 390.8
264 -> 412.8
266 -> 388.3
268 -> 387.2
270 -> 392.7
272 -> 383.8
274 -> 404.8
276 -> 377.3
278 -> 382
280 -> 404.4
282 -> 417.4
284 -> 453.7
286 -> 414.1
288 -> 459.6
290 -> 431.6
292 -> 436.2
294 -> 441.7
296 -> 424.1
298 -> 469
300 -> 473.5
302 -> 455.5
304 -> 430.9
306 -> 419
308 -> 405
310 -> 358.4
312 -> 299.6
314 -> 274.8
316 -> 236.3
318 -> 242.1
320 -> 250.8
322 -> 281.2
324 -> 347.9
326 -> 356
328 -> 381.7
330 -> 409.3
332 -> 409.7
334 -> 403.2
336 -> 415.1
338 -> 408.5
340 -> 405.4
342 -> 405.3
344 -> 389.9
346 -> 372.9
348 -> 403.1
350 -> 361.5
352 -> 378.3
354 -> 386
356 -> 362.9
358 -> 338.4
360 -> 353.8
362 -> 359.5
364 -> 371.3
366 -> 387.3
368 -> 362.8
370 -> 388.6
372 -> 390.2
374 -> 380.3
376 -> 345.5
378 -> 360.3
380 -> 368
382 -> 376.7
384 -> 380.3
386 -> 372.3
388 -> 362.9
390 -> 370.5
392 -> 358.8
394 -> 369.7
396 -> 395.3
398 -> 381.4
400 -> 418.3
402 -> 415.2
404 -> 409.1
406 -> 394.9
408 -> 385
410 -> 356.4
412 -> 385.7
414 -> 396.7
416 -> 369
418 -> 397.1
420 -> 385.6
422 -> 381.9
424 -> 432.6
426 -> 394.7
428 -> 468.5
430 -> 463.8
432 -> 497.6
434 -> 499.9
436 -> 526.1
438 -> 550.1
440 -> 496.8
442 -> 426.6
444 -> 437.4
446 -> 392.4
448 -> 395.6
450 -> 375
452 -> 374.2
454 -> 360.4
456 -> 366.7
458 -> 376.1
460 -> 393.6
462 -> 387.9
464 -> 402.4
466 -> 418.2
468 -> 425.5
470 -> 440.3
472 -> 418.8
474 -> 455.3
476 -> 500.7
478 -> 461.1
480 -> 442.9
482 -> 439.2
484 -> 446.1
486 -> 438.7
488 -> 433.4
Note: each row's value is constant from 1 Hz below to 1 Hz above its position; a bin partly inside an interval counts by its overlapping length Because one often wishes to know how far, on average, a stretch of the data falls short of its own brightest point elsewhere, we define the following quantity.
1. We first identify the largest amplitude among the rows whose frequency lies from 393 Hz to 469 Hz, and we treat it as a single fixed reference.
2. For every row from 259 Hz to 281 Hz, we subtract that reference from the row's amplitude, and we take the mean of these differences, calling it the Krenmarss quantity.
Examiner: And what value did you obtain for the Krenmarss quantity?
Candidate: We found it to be -158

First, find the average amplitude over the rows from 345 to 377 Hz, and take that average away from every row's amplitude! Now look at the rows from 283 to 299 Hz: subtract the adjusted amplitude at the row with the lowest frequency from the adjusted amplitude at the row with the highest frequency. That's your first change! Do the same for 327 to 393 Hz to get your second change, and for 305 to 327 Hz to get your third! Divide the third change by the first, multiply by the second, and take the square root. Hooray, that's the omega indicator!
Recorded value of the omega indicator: 10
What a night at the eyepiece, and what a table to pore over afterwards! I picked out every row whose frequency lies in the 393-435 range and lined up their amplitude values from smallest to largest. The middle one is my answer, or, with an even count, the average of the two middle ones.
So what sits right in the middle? 395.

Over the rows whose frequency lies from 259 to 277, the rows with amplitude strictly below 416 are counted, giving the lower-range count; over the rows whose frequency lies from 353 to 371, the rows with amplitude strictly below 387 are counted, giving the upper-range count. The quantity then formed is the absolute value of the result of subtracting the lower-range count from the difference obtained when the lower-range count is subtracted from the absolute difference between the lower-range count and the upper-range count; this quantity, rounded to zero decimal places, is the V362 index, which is 16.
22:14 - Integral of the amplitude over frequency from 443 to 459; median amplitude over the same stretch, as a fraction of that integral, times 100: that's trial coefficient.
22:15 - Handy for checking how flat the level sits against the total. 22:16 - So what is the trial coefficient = 6.10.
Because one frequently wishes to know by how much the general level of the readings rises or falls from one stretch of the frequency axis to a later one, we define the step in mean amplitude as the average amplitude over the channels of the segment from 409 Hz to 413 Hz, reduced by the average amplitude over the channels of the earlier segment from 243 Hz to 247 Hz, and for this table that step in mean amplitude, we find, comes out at -29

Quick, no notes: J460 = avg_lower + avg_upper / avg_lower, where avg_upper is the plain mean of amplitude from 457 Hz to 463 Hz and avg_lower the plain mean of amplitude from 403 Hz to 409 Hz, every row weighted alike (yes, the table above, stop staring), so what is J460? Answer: 397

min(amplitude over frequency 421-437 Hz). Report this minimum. 381.9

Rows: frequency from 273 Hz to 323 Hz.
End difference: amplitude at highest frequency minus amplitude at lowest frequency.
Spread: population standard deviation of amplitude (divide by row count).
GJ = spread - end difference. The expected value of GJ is 198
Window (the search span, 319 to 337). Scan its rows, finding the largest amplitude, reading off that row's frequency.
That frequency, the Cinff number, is 336 Hz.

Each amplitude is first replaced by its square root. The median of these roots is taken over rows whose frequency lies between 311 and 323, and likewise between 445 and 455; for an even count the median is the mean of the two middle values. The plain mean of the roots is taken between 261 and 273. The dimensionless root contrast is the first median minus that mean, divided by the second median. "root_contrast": -0.19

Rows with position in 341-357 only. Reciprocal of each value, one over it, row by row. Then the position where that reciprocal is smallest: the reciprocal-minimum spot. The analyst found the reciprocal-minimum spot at 342 Hz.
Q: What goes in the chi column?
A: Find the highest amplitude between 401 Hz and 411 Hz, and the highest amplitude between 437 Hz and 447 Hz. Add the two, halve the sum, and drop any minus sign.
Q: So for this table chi 483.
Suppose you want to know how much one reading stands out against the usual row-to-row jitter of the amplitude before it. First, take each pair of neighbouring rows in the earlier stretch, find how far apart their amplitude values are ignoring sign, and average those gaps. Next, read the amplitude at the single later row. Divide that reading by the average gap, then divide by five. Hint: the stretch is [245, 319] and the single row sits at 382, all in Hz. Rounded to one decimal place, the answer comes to 3.9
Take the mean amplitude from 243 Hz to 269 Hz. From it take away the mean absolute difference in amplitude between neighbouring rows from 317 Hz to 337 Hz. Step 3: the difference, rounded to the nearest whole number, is 384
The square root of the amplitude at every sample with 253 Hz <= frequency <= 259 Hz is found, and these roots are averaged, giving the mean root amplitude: 20.1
